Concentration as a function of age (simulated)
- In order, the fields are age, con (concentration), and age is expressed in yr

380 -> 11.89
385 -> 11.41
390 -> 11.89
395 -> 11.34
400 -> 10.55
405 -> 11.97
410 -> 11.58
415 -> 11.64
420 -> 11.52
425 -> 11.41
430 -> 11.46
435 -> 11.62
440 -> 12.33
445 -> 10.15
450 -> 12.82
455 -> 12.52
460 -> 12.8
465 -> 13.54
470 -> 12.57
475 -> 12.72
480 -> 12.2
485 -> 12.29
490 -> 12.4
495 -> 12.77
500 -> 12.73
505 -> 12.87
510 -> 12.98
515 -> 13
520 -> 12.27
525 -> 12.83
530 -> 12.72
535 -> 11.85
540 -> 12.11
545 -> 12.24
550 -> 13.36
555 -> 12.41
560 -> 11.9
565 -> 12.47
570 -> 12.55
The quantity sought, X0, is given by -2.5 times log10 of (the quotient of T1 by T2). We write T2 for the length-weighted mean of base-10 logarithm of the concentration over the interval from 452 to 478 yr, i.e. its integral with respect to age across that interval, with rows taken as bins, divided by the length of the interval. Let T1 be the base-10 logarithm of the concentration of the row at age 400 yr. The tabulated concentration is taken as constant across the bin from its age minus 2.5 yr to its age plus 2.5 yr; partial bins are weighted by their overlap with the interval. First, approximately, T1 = 1.02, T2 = 1.108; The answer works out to 0.09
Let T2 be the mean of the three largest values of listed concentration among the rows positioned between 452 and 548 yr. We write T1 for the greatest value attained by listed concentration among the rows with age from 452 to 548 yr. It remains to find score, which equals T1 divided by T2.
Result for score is 1.028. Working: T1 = 13.54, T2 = 13.2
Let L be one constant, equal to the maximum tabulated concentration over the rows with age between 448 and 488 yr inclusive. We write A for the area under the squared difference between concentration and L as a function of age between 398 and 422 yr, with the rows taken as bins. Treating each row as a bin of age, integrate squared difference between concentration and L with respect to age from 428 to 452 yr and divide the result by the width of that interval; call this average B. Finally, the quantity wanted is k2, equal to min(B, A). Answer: 4.4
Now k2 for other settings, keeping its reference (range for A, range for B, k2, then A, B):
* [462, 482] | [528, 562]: 1.6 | 16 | 1.6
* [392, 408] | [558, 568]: 1.8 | 85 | 1.8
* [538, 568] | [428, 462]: 3.3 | 44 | 3.3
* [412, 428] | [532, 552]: 1.7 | 65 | 1.7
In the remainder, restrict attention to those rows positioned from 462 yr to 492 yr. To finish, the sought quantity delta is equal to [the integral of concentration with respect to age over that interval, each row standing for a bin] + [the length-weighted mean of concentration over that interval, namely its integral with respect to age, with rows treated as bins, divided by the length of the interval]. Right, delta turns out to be 391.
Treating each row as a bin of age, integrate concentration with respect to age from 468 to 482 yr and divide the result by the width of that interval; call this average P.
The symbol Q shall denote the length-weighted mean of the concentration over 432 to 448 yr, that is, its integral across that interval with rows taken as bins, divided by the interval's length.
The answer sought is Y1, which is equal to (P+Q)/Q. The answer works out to 2.10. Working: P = 12.5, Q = 11.4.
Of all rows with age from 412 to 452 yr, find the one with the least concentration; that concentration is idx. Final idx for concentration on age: 10.15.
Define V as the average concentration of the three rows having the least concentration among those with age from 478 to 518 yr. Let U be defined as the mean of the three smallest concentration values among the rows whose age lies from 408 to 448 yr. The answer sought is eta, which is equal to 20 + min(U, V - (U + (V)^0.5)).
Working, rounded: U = 11.0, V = 12.3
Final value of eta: 17.8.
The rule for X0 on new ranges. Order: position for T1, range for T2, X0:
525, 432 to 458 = -0.03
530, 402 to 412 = -0.04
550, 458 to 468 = -0.01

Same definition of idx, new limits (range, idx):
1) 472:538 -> 11.85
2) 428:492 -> 10.15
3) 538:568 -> 11.9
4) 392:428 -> 10.55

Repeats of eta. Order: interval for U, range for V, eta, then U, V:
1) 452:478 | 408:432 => 15.5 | 12.6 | 11.5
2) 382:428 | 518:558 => 17.5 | 11.1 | 12.1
